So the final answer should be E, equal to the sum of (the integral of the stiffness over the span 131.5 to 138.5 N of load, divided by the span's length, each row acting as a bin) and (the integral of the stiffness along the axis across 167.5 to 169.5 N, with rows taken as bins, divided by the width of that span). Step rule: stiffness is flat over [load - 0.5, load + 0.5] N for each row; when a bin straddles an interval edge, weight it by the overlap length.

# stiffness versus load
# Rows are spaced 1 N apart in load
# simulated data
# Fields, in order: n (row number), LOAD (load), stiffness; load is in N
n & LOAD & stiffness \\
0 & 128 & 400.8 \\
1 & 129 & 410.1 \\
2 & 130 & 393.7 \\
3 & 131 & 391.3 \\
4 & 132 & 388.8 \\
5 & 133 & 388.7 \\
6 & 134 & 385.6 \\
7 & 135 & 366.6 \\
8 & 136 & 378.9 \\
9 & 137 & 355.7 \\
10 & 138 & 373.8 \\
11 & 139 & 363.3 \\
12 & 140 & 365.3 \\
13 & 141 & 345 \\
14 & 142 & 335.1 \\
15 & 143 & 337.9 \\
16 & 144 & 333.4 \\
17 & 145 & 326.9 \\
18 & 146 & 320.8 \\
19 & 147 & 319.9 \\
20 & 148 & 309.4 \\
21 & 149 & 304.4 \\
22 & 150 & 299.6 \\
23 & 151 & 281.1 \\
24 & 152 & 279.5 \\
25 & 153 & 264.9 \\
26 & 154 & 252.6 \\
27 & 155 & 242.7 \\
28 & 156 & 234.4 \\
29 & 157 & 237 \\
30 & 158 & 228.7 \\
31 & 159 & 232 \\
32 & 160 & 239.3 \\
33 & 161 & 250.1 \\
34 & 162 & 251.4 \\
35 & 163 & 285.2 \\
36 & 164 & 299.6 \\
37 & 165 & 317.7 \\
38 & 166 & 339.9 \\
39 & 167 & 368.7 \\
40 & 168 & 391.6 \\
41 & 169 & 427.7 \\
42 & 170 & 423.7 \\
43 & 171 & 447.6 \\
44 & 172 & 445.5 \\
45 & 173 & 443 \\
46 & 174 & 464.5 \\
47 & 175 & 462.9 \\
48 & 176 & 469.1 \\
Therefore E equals 787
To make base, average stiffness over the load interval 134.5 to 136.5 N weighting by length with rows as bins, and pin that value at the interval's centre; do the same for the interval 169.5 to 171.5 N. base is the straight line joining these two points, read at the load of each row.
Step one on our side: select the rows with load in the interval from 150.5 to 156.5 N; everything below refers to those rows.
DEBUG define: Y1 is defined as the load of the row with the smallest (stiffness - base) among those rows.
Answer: 156 N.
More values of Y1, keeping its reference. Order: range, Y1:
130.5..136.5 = 135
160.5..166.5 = 162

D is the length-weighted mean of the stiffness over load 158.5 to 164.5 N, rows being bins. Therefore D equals 260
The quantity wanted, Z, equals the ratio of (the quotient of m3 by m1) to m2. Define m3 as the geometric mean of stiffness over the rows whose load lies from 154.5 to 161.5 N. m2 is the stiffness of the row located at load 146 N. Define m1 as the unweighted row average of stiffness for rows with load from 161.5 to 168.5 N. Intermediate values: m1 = 322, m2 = 320.8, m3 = 238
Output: 0.0023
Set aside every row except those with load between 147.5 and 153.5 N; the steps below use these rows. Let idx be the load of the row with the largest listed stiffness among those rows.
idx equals 148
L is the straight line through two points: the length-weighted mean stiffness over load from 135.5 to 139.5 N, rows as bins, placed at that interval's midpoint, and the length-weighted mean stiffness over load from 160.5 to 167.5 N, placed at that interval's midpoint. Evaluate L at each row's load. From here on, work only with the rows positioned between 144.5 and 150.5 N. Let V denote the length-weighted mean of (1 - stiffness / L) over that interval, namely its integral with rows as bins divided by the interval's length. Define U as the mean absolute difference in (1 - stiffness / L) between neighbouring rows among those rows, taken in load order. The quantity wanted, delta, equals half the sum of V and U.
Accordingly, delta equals 0.05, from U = 0.011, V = 0.09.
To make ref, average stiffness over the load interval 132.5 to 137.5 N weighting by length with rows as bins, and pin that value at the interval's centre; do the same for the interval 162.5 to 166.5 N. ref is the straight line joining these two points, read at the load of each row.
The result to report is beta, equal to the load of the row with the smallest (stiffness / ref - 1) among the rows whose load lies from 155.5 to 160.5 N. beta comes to 158 N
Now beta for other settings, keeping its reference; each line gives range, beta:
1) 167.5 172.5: 168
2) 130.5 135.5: 135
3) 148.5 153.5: 153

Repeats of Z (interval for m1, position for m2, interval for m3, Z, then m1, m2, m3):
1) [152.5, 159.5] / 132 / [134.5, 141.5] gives 0.0039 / 242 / 388.8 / 364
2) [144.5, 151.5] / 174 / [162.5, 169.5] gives 0.0024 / 309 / 464.5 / 344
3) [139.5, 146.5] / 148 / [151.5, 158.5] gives 0.0024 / 338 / 309.4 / 248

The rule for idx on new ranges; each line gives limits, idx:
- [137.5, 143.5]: 138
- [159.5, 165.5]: 165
